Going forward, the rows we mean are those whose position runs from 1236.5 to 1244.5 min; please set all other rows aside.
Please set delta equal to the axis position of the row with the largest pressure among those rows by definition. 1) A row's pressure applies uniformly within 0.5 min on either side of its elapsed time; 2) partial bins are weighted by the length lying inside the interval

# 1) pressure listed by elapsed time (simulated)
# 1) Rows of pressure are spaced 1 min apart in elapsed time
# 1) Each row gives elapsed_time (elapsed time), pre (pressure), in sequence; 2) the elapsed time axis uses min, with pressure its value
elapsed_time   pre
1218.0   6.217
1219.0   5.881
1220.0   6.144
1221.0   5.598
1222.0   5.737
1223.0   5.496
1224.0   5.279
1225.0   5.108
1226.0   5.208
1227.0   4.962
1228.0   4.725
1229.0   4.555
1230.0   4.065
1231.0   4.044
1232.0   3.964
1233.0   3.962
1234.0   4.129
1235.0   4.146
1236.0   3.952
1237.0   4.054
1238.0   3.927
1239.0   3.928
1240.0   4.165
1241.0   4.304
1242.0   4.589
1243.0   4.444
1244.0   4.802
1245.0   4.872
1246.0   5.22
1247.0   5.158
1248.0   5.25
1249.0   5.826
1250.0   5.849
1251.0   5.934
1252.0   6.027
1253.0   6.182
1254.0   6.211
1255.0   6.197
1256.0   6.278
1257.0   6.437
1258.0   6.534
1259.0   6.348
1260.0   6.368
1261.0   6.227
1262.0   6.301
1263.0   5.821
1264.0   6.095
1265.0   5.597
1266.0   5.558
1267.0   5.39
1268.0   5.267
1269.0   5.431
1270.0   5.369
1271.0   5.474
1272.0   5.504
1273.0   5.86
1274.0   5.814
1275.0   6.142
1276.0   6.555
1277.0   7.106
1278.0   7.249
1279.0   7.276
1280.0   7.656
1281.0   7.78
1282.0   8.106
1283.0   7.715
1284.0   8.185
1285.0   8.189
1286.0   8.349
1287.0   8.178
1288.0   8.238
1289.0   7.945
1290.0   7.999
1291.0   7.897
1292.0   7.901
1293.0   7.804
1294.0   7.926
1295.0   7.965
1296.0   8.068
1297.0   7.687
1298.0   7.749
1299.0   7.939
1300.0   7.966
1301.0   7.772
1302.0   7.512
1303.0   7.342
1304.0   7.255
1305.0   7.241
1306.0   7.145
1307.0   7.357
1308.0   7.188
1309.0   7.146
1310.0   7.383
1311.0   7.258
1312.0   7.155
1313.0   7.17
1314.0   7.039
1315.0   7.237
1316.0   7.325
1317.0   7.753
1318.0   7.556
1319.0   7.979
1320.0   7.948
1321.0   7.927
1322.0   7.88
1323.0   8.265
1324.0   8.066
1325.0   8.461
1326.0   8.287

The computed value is 1244.0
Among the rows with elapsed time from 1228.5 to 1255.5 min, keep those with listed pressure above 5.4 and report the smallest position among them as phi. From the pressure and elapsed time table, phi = 1249.0 min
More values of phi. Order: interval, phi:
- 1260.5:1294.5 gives 1261.0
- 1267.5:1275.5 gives 1269.0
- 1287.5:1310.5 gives 1288.0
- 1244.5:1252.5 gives 1249.0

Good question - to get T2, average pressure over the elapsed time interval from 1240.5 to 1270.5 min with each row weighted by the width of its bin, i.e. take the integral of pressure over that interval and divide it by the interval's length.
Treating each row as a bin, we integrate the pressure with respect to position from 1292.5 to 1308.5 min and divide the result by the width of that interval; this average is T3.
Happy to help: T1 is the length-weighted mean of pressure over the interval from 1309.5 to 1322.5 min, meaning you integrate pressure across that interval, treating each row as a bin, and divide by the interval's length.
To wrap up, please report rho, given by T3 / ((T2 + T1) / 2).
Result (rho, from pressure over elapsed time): 1.2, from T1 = 7.51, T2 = 5.7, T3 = 7.6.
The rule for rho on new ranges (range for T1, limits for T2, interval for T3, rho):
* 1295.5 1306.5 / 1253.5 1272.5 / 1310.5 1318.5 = 1.1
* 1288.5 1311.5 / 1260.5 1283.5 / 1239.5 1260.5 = 0.8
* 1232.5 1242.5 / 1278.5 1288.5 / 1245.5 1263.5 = 1.0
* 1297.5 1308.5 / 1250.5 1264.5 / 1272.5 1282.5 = 1.0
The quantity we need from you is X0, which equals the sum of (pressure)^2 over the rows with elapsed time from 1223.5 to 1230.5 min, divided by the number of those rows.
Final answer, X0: 24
